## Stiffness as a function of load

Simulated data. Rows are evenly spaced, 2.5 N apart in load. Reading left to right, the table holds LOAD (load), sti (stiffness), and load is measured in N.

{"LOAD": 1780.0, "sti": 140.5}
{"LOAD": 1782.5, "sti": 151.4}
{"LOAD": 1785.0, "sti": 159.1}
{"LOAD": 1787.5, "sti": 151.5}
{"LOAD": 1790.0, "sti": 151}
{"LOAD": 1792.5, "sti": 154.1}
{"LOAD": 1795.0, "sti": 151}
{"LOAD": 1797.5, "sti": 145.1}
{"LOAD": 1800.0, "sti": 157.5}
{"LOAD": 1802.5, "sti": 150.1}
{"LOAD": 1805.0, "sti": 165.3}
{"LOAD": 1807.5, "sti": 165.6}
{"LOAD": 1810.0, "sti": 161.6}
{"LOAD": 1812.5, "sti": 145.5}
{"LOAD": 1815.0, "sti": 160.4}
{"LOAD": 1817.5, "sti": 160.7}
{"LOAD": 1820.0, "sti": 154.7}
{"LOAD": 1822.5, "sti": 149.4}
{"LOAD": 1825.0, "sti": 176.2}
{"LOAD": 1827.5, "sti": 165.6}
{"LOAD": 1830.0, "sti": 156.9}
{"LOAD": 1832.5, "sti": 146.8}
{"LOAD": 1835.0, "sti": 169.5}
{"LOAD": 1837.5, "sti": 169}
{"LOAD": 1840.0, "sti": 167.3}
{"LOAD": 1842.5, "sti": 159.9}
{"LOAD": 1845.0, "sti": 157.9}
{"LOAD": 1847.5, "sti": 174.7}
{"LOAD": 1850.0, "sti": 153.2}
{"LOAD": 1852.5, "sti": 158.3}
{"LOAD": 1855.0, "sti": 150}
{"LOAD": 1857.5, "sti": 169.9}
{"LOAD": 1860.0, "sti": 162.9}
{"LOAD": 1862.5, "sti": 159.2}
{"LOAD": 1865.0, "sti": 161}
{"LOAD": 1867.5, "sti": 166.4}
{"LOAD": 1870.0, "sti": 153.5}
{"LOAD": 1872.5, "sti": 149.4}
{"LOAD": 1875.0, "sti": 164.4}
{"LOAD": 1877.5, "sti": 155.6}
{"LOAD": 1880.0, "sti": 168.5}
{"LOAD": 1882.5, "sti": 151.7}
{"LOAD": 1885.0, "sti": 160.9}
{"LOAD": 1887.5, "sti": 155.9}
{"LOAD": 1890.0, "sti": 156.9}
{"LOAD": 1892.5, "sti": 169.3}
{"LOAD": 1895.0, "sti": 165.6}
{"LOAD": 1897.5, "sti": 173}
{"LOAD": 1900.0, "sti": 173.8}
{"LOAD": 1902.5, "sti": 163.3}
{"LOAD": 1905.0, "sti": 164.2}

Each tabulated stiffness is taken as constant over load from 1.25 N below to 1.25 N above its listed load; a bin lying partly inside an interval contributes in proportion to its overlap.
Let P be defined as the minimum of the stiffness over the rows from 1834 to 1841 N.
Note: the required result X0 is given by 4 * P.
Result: 669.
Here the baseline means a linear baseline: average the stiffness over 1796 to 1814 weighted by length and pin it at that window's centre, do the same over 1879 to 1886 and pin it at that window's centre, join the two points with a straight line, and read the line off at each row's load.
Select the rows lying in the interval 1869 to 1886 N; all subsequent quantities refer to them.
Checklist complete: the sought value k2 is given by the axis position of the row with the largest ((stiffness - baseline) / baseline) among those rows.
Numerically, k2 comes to 1880.0 N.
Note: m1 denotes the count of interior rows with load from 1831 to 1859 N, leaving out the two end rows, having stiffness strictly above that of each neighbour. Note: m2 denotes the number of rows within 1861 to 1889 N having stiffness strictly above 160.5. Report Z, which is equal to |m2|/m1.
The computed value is 1.7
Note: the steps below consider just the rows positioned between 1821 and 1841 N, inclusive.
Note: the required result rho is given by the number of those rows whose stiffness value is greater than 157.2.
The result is 5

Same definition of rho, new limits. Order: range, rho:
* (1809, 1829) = 5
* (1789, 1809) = 3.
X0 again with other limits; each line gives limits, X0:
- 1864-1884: 598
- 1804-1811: 646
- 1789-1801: 580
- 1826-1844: 587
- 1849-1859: 600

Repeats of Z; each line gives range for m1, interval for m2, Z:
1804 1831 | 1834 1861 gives 2.0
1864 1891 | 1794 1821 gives 1.0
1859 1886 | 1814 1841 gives 2.0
